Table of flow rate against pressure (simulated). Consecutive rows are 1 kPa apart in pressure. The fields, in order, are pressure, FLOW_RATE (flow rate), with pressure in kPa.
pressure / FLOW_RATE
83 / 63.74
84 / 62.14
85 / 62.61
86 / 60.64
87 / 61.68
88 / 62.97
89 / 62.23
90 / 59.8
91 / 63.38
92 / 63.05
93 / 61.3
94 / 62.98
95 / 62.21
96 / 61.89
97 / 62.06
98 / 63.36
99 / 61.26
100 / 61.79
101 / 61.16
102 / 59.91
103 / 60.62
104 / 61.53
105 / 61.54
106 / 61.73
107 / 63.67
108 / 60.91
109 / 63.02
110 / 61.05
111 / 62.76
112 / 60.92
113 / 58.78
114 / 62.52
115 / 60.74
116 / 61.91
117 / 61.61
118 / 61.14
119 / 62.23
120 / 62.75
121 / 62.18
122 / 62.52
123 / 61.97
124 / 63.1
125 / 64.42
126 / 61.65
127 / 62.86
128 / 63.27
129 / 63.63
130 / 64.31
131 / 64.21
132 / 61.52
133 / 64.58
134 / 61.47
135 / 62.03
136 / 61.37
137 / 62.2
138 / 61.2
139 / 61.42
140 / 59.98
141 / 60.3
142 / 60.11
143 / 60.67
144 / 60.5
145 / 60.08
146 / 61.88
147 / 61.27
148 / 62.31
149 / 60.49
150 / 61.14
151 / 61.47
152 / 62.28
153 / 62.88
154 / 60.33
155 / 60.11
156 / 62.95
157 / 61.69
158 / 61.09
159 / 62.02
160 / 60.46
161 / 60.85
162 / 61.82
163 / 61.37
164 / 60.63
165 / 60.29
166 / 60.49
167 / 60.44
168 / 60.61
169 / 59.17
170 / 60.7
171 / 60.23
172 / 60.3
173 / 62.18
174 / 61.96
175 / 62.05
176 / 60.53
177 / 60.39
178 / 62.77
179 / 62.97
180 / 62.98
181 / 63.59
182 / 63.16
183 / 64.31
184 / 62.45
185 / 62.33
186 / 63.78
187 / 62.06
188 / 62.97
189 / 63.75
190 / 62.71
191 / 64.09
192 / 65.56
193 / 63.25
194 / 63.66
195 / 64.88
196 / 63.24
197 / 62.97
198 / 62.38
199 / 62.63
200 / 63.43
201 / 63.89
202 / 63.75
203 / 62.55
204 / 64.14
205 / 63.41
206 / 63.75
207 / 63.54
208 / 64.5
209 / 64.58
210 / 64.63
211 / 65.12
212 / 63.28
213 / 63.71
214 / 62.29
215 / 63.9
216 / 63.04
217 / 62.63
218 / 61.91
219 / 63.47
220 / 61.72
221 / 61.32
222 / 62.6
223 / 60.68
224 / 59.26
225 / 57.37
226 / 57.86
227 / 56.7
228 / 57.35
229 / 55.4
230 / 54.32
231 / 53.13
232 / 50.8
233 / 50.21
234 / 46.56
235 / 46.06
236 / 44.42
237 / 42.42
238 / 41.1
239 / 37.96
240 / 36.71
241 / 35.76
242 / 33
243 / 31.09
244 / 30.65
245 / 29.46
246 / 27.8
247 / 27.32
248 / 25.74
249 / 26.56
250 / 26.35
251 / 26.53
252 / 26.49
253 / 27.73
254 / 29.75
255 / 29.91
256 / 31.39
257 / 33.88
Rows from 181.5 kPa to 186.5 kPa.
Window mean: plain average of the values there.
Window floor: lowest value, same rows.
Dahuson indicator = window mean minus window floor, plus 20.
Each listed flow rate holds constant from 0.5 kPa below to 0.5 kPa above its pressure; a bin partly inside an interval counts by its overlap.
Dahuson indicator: 20.9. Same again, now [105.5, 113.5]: 22.8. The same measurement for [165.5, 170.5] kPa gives 21.1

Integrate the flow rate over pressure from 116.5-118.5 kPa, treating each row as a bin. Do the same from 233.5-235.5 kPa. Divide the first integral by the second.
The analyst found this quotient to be 1.33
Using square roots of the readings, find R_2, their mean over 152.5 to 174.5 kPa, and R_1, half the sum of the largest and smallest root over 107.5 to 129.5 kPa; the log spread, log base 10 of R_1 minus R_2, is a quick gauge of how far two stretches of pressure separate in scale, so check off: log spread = -1.5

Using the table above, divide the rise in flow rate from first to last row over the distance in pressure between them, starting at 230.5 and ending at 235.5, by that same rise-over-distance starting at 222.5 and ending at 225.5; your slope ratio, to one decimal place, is 1.1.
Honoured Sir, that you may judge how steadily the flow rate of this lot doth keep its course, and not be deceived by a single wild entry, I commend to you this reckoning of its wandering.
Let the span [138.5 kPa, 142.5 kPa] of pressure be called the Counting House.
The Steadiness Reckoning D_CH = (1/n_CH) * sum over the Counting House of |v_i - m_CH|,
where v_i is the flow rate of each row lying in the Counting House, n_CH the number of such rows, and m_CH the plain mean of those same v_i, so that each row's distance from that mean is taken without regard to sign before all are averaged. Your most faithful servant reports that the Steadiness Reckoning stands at 0.48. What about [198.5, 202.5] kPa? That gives 0.40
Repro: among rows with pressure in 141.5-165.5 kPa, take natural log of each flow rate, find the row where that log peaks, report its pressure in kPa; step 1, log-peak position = 156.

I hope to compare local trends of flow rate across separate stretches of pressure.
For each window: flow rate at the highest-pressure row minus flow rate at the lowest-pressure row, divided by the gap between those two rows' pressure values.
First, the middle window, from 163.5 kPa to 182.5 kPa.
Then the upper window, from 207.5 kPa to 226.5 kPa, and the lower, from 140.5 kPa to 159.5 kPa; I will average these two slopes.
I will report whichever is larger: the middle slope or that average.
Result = 0.14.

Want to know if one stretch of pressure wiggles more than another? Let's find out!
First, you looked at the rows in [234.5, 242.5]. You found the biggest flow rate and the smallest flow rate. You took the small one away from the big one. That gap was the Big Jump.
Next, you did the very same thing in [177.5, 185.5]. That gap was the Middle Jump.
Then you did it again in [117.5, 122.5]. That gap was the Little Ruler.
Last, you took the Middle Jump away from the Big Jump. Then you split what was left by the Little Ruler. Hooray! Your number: 6.9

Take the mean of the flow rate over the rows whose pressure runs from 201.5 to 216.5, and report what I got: 64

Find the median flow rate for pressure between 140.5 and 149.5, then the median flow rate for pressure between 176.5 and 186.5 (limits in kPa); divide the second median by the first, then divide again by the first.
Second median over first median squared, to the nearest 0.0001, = 0.0172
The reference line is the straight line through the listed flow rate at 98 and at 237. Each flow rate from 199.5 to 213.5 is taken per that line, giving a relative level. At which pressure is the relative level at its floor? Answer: 203 kPa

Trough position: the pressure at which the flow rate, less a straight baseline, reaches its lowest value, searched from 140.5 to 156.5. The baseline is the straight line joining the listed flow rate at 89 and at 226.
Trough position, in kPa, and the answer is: 142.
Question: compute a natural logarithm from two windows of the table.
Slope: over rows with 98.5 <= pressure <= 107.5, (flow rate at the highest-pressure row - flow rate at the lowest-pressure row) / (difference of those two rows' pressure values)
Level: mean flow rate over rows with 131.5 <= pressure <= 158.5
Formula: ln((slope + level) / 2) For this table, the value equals 3.43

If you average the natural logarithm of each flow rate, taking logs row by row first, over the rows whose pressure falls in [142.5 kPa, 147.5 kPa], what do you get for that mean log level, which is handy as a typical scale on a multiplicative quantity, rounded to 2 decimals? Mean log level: 4.11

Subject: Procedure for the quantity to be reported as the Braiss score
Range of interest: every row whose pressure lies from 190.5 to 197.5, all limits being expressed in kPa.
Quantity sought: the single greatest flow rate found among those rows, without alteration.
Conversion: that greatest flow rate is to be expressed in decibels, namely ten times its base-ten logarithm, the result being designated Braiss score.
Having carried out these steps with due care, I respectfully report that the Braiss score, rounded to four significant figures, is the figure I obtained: 18.17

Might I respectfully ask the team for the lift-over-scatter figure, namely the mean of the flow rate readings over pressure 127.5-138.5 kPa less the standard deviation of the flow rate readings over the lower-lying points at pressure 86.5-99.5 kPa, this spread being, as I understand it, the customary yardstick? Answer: 61.7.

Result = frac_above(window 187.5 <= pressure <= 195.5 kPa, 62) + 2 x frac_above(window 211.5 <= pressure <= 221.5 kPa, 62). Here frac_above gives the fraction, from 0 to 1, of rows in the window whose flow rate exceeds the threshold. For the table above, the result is 2.4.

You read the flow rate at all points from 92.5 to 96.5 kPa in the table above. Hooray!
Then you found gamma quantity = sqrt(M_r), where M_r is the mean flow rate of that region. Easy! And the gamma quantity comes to 7.88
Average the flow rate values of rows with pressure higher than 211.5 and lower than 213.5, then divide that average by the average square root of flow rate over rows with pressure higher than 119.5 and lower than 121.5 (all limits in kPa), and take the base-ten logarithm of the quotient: 0.905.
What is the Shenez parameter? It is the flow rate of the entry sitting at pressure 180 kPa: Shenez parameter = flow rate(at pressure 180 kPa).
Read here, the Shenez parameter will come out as 62.98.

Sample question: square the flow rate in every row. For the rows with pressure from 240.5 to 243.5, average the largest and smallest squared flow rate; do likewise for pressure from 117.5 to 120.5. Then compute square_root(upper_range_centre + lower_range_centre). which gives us 70.4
